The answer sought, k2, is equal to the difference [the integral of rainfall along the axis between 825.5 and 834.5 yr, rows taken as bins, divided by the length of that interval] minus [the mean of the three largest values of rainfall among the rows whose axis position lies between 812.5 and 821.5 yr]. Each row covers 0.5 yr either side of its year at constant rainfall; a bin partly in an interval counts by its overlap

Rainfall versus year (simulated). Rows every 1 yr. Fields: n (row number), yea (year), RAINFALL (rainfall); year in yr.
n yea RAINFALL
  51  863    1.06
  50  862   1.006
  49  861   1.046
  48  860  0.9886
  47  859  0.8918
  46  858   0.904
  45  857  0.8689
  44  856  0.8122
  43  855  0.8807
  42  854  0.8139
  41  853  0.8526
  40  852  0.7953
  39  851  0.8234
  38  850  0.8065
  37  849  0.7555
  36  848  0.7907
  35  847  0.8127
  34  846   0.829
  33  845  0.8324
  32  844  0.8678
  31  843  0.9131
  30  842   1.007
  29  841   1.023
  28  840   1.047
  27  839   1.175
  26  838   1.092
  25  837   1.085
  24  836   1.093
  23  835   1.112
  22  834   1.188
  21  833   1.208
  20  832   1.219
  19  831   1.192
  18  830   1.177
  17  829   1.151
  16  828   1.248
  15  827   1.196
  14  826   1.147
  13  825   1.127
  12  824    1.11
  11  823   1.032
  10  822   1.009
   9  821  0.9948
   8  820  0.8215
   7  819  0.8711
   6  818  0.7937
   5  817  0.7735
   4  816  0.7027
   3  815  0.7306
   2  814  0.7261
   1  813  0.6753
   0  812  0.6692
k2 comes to 0.3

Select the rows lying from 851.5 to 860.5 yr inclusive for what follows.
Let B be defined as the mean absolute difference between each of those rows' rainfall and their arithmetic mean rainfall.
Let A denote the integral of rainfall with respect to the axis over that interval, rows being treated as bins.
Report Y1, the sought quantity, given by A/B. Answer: 179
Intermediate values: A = 7.8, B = 0.044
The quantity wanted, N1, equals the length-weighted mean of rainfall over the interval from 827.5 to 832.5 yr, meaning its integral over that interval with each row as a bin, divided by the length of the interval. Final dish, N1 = 1.2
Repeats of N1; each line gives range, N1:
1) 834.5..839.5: 1.1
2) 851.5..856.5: 0.8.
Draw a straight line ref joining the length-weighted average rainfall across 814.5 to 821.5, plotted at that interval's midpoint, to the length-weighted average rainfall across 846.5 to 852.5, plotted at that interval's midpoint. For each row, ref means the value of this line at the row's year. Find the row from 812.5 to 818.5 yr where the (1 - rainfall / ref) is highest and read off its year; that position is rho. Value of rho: 813 yr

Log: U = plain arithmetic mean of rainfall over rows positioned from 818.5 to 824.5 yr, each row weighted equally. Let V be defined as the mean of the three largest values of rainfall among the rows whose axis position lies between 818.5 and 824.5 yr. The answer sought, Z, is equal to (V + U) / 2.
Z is 1.01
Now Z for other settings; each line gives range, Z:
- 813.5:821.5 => 0.85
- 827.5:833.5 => 1.21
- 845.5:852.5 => 0.81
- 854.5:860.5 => 0.91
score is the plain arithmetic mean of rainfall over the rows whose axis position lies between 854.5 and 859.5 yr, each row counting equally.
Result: 0.87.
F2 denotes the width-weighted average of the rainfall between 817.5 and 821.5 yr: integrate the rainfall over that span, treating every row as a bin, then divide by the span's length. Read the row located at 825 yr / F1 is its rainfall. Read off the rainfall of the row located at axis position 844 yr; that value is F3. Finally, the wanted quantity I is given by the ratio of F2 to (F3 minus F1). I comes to -3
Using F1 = 1.127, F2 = 0.87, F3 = 0.8678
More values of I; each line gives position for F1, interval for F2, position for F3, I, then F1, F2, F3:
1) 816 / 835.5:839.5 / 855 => 6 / 0.7027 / 1.11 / 0.8807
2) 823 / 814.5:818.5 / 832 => 4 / 1.032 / 0.75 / 1.219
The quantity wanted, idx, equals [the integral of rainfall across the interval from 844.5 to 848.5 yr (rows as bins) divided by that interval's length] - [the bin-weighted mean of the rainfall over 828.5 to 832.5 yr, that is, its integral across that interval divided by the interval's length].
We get -0.37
